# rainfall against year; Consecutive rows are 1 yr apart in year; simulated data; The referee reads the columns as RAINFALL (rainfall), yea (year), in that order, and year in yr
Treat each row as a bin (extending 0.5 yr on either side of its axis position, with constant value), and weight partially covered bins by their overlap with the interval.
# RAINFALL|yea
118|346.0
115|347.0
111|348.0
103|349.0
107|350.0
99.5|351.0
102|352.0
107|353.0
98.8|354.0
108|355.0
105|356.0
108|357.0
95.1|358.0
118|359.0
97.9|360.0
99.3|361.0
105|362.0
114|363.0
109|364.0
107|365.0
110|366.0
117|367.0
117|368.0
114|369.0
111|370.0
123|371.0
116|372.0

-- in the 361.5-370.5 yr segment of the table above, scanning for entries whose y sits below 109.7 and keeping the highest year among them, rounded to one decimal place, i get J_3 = 365.0 yr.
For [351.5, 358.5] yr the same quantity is 358.0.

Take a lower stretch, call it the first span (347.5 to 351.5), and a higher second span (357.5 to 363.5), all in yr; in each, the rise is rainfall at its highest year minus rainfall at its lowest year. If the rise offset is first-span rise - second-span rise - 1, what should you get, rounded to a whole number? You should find -31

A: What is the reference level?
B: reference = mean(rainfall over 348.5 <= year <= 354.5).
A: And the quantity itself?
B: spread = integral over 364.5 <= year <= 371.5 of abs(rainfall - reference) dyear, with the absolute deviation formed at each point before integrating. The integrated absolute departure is 79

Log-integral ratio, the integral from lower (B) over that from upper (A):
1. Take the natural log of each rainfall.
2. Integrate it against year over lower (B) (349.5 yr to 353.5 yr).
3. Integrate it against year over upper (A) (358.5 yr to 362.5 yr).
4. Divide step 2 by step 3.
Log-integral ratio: 0.998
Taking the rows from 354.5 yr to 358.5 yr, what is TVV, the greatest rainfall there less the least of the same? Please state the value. 13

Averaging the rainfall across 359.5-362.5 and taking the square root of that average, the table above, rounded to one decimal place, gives 10.0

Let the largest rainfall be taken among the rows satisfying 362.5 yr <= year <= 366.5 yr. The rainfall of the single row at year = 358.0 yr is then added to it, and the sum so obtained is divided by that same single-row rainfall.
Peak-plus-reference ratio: 2.20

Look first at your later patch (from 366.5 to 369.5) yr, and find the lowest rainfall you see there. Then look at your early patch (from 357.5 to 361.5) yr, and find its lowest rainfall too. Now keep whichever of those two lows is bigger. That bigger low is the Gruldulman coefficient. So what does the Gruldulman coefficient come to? 114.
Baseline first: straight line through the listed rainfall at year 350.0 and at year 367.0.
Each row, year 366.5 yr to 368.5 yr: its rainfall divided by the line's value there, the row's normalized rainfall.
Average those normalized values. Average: 1.00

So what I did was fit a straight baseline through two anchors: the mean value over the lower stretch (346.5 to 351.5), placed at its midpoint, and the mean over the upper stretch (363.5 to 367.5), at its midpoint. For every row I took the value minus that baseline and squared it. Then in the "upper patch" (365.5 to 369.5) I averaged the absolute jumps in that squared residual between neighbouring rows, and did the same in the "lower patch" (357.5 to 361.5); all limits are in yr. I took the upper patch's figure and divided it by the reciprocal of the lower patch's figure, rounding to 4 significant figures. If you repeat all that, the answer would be 1447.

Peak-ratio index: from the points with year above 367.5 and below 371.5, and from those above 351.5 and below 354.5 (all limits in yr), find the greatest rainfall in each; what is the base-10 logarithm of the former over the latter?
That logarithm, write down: 0.06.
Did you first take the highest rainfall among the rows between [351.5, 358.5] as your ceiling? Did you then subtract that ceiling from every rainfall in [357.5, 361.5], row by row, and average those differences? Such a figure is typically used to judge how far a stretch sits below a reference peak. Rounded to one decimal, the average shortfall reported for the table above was -5.4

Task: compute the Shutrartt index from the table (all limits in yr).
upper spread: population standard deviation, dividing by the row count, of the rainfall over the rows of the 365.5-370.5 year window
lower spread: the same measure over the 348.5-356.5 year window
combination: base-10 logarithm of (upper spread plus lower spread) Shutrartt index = 0.79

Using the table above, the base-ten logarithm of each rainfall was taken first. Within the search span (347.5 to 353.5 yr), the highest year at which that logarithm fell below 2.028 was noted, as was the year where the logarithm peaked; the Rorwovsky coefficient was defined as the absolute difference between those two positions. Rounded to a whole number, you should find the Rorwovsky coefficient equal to 4 yr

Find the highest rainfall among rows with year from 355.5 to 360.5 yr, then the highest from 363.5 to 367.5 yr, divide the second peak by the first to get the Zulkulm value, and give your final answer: 0.99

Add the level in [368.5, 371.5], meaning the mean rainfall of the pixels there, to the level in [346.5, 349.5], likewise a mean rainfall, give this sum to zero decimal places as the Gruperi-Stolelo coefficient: 226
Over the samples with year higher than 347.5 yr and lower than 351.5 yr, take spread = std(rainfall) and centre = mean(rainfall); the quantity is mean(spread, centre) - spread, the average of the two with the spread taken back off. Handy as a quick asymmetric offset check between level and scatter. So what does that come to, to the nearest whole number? 50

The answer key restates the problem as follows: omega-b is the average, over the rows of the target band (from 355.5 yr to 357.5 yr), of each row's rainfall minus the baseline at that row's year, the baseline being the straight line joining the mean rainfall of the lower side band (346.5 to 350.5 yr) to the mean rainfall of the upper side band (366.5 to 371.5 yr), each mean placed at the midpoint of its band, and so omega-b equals -5.4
